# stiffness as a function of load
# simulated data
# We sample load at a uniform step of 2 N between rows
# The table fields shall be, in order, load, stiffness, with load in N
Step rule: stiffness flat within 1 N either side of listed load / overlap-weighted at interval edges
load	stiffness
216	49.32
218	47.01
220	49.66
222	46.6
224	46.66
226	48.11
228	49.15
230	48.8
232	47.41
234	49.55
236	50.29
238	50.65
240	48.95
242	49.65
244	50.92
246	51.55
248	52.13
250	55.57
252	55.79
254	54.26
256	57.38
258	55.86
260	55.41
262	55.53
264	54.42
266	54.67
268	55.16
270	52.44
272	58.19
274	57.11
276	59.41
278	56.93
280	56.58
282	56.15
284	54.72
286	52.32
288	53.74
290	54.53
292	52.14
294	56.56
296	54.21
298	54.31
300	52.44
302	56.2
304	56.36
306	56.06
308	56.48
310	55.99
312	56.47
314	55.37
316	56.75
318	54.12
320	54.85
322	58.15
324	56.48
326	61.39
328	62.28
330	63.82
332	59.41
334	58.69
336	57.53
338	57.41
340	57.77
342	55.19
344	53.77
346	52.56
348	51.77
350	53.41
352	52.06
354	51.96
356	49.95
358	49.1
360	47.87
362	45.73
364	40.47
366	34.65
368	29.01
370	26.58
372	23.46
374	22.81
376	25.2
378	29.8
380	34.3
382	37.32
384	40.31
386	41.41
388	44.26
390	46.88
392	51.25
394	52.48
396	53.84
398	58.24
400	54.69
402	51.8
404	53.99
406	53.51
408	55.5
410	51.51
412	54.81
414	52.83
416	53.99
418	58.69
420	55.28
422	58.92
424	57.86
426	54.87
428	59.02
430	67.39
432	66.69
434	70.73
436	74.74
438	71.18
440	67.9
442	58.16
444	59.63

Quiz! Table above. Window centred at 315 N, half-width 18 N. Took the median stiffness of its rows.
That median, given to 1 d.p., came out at 56.4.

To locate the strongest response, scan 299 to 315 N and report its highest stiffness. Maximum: 56.48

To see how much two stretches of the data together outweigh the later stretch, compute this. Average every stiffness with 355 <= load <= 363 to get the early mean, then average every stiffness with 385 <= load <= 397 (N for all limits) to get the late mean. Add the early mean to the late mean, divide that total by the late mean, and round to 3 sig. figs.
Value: 2.00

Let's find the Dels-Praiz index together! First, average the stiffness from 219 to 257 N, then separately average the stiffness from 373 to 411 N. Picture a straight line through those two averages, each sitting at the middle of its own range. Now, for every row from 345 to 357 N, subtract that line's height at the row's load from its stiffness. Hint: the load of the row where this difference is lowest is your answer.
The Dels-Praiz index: 356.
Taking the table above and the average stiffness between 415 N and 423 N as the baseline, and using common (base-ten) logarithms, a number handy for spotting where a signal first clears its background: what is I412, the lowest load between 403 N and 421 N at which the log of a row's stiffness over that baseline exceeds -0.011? 408 N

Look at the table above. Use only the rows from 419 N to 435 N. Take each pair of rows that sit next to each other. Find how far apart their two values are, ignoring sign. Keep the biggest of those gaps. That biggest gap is 8.4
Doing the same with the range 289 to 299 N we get 4.4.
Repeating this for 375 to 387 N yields 4.6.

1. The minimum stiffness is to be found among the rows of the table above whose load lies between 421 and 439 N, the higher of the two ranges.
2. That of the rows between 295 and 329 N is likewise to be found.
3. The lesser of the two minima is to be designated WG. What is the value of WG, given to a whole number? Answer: 52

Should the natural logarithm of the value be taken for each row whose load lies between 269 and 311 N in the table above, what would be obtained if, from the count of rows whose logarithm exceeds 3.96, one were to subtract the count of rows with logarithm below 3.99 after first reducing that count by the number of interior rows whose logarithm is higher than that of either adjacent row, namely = 19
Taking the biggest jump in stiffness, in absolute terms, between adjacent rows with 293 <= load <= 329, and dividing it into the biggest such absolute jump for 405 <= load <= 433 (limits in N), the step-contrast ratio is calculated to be 1.70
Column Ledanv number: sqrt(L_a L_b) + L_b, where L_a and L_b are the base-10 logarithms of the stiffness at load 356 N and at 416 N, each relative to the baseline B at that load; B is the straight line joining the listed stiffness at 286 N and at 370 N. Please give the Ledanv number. 1.0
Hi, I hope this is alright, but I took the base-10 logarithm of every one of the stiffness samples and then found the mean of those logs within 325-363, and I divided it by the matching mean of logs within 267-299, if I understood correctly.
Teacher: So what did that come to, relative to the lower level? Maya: 1.00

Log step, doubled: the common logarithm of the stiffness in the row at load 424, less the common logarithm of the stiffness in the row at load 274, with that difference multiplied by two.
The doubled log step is 0.011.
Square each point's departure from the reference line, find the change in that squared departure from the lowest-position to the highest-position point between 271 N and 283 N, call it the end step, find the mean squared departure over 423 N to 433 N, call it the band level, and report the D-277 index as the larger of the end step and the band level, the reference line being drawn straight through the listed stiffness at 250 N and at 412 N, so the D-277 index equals 66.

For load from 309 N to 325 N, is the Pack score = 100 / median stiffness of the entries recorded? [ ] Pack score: 1.78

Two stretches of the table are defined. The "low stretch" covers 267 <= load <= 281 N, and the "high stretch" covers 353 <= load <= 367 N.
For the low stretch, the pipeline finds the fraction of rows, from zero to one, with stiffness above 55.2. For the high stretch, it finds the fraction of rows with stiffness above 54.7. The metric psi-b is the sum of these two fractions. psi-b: 0.7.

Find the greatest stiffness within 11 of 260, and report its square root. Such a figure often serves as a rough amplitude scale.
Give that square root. 7.57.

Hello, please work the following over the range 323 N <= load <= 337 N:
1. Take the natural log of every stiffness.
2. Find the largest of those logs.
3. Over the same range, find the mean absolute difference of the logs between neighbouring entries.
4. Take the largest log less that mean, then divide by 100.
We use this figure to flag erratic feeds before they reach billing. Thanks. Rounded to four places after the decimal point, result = 0.0412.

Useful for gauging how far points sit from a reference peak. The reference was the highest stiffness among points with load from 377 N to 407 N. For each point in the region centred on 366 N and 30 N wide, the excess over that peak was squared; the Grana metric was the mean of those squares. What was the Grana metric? 544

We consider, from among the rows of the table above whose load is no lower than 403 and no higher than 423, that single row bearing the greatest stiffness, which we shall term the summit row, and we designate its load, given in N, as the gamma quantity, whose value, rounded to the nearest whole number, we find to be 422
